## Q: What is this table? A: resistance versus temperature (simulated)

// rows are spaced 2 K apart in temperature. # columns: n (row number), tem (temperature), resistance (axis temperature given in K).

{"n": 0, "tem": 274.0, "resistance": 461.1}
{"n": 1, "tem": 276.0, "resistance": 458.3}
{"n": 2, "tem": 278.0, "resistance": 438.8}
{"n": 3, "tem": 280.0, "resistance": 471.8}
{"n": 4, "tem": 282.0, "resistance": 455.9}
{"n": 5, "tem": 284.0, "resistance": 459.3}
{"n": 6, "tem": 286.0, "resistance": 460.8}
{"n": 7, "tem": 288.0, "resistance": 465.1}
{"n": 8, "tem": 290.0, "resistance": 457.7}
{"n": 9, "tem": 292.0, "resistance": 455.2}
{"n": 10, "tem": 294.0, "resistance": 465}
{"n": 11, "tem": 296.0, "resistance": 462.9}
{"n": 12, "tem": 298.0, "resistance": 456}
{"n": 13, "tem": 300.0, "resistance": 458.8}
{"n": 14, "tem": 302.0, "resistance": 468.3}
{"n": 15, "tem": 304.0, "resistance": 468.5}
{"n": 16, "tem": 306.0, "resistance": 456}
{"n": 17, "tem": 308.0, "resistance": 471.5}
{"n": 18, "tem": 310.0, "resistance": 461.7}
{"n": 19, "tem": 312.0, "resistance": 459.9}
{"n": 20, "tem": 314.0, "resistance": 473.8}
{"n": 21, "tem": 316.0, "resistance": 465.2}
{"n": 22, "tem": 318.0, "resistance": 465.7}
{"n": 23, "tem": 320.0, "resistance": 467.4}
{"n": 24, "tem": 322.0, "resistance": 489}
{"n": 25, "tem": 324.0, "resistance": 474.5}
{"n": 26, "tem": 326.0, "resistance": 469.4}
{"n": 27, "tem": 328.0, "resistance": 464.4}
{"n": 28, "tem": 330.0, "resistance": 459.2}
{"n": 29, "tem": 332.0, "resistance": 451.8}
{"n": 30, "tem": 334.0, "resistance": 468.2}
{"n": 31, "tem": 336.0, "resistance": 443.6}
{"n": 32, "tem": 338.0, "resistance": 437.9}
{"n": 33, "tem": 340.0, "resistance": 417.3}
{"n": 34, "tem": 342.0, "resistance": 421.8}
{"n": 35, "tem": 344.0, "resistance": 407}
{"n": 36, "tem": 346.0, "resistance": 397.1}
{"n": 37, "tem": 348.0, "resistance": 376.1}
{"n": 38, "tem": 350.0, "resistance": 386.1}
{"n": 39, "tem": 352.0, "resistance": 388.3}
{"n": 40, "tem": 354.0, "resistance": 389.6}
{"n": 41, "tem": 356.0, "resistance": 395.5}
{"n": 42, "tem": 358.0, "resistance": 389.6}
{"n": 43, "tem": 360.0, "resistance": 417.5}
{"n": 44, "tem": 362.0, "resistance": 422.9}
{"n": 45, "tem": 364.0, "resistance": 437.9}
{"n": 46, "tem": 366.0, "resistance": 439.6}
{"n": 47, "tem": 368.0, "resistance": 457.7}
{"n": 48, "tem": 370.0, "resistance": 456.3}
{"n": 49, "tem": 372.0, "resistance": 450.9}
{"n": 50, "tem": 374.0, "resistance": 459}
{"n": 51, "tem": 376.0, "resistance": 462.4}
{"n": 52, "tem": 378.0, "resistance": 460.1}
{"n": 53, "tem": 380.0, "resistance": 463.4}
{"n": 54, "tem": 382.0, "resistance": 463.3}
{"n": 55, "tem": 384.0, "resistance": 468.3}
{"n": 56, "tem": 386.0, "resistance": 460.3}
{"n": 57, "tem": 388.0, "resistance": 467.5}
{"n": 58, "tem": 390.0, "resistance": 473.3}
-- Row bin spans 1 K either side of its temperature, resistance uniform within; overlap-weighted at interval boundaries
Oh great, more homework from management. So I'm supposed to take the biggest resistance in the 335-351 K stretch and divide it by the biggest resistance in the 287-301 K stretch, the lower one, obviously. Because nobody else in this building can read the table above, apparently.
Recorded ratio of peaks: 0.95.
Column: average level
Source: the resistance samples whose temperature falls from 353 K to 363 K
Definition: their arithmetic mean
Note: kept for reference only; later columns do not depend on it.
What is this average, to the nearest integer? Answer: 403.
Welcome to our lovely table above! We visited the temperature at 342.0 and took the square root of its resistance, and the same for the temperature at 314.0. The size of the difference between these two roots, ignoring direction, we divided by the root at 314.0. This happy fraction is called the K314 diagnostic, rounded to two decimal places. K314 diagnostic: 0.06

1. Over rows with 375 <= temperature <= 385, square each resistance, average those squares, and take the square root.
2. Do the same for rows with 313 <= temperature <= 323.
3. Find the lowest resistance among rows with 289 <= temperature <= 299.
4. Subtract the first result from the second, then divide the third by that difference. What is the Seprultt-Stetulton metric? 52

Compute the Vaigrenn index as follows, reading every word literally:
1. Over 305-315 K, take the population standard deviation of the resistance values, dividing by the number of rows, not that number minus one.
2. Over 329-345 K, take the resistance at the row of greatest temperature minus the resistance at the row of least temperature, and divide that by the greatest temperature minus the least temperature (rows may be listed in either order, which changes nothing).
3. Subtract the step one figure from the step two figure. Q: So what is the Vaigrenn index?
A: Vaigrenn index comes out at -11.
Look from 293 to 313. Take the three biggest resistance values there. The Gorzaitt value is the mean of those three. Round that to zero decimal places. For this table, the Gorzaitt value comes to 469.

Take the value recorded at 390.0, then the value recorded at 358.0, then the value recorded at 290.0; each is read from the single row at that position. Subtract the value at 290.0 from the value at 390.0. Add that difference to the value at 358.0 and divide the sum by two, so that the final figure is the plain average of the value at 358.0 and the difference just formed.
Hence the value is 203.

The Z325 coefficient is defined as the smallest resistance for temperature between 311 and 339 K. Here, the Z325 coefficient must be 437.9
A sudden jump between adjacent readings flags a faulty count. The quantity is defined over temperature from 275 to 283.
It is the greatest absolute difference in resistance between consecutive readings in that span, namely 33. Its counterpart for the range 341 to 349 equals 21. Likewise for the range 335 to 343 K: 21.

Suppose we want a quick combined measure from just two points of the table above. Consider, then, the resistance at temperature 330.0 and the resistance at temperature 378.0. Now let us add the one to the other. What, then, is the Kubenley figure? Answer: 919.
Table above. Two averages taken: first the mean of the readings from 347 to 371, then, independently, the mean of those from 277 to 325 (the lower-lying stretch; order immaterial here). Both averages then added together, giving 877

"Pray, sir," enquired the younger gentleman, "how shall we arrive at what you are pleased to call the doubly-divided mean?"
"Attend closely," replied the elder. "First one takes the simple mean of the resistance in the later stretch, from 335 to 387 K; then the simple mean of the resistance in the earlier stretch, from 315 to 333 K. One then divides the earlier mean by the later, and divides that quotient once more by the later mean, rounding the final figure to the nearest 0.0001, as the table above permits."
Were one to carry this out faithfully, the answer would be 0.0025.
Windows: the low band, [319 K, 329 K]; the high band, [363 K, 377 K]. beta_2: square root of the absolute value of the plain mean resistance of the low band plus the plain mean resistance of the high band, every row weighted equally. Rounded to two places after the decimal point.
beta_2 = 30.41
